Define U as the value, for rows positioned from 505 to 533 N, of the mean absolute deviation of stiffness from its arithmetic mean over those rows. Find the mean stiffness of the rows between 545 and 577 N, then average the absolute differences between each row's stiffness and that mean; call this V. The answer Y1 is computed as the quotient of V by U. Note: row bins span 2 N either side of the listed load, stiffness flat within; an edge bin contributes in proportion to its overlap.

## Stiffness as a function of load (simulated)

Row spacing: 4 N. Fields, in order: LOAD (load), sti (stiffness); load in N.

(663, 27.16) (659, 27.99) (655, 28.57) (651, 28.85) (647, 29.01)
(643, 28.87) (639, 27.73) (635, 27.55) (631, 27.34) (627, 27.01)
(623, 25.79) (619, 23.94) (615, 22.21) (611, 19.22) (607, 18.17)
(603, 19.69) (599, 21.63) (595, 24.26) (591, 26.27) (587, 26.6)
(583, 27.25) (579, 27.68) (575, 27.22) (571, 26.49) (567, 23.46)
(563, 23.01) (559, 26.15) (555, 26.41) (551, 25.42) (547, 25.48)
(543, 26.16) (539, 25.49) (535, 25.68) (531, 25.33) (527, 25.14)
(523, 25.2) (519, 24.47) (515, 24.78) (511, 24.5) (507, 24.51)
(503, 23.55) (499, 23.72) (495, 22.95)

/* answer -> 3.5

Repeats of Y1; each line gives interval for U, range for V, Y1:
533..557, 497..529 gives 1.3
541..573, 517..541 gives 0.3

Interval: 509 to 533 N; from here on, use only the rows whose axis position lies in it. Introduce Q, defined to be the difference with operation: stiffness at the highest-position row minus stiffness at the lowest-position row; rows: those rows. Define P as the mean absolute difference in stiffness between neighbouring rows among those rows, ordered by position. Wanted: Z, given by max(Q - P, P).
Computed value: 0.52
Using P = 0.31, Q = 0.8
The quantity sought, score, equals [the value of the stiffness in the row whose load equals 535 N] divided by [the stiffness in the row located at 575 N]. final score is 0.94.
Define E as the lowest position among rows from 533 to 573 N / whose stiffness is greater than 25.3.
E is 535 N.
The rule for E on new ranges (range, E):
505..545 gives 531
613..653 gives 623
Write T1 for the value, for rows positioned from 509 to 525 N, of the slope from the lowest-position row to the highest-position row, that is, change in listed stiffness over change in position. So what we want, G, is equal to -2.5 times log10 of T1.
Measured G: 3.1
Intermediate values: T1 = 0.058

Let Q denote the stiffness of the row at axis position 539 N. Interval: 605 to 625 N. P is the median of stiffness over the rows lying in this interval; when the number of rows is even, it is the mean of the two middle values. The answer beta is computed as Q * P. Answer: 566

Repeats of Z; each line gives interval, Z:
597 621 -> 1.85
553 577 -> 1.52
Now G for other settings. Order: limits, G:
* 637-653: 2.6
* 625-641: 3.1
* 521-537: 3.5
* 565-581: 1.1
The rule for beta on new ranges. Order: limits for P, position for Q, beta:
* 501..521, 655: 700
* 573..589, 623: 702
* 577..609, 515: 626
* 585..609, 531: 581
